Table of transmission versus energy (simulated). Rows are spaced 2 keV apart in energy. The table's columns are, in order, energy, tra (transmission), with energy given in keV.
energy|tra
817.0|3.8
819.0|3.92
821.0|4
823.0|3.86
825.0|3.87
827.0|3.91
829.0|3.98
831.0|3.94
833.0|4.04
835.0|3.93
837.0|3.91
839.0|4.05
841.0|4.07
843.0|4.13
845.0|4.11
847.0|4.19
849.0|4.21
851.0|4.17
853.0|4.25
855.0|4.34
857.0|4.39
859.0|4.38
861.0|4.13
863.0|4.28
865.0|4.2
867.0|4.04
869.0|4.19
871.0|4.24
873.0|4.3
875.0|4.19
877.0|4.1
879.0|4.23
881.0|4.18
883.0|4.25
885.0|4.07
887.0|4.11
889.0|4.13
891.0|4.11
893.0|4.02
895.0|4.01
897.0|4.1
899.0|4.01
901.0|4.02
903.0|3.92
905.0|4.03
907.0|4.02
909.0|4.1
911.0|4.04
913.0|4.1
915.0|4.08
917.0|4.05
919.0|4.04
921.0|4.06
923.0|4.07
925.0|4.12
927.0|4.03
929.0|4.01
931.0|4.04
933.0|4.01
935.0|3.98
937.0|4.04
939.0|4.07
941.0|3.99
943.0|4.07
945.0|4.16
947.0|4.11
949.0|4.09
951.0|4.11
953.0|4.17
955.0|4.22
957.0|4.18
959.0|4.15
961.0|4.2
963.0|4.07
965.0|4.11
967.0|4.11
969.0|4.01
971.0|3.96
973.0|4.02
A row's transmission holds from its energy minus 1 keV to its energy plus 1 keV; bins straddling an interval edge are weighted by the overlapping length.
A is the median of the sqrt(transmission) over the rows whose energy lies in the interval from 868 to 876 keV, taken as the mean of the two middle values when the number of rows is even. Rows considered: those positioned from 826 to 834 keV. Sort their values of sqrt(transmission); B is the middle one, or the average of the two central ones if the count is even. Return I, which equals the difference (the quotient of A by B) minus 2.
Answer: -0.97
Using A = 2.05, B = 1.99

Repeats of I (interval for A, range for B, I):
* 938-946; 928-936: -0.99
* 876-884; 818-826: -0.96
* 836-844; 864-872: -1.02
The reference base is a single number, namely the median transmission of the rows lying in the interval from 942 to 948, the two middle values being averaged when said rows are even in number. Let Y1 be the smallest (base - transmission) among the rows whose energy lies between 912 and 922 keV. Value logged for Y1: 0.01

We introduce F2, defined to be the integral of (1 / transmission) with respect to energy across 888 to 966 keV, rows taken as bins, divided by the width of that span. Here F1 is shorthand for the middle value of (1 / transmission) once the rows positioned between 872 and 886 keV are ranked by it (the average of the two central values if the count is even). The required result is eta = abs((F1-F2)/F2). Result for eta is 0.028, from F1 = 0.239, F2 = 0.246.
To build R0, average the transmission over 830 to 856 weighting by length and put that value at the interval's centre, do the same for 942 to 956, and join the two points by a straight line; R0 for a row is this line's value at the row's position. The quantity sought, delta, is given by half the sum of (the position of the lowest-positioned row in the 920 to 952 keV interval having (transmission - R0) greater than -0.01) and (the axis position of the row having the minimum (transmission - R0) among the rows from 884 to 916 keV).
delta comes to 914 keV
